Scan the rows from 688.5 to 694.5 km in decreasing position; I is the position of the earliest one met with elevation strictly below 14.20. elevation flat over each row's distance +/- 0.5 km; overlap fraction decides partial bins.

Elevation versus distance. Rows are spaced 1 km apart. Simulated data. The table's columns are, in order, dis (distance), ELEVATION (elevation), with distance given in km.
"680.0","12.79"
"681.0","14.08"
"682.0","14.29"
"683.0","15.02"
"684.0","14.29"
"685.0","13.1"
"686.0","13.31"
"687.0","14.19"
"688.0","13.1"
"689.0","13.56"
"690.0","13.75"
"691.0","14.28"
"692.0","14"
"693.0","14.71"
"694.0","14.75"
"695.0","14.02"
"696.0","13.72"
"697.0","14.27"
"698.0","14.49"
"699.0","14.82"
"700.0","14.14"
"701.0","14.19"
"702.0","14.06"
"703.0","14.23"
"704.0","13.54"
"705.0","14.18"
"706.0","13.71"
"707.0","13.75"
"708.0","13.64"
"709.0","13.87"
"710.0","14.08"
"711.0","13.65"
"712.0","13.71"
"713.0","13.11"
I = 692.0 km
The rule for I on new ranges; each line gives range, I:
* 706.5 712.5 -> 712.0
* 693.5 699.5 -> 696.0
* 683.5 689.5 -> 689.0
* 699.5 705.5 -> 705.0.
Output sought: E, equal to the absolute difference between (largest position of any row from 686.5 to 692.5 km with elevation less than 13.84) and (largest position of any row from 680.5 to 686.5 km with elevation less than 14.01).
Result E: 4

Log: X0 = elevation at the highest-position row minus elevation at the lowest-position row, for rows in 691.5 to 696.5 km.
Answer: -0.28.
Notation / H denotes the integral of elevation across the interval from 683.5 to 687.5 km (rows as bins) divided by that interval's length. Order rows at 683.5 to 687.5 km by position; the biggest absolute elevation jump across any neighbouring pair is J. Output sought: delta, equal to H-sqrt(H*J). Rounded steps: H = 13.7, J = 1.19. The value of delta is 9.7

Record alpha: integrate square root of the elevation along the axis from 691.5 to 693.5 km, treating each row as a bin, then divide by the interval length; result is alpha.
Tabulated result 3.79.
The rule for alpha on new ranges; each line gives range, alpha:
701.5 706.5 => 3.73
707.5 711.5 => 3.72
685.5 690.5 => 3.69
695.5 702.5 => 3.77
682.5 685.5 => 3.76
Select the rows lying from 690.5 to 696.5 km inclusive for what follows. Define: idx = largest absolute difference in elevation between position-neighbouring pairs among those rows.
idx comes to 0.73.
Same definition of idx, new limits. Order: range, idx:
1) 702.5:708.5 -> 0.69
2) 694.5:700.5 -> 0.68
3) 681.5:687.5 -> 1.19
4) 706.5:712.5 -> 0.43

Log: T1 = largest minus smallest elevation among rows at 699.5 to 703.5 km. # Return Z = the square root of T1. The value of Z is 0.41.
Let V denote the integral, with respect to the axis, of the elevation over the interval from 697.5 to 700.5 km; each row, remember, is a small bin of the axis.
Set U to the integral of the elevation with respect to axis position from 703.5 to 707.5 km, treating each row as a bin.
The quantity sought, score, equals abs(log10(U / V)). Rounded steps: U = 55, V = 43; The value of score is 0.1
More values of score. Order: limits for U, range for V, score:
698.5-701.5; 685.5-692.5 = 0.3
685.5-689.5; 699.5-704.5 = 0.1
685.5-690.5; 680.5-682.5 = 0.4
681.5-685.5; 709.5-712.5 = 0.1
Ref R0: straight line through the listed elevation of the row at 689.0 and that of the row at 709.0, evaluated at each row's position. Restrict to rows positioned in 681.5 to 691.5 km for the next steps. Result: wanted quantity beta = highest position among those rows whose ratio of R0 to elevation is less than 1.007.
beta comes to 691.0 km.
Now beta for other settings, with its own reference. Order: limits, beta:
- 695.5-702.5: 702.0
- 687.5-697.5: 697.0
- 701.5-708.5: 707.0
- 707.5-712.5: 710.0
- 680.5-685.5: 684.0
